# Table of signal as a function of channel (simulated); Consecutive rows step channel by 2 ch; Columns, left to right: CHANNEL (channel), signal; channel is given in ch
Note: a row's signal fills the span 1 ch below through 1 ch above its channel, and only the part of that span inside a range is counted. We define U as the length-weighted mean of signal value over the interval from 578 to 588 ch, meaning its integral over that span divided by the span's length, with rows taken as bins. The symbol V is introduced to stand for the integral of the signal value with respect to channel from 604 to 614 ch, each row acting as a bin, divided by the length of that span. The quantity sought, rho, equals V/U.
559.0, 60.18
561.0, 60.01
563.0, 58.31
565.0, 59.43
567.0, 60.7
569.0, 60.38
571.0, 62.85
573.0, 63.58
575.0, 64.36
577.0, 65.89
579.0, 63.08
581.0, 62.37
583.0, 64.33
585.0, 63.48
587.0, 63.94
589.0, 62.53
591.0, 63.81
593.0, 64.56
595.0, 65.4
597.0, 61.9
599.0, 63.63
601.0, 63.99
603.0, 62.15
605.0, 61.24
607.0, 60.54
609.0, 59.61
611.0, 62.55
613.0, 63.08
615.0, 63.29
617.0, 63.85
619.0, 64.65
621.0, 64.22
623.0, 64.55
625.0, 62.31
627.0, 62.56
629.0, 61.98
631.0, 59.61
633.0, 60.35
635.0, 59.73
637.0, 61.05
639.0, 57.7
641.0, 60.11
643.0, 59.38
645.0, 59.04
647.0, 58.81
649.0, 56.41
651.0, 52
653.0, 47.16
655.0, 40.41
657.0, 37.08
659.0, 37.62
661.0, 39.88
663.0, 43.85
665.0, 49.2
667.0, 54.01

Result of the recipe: 0.968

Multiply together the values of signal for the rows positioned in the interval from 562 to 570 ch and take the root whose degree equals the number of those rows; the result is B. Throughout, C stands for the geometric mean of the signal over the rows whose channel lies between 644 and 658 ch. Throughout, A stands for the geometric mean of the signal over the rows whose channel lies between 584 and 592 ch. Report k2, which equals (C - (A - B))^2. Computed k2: 2086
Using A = 63.4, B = 59.7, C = 49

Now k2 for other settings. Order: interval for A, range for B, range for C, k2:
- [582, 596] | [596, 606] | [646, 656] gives 2409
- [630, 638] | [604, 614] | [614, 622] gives 4252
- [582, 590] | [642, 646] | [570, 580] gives 3550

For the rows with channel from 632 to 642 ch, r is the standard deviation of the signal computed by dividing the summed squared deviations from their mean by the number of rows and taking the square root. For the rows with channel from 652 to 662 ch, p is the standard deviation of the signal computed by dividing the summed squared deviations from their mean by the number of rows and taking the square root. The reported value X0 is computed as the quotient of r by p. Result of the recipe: 0.3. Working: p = 3.6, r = 1.13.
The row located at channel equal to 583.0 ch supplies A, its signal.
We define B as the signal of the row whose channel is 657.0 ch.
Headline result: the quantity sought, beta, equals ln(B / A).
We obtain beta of -0.55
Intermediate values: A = 64.33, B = 37.08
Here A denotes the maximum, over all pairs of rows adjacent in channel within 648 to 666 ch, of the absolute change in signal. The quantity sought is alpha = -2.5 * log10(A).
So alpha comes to -2.1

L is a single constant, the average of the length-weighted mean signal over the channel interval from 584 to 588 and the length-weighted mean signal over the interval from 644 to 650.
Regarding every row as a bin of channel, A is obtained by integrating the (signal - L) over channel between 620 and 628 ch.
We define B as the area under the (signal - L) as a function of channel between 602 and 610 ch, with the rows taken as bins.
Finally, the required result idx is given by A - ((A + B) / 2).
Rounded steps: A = 20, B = 0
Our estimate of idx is 10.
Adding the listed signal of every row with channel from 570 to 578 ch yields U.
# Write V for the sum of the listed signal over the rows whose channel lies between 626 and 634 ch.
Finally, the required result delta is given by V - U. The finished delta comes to -12.2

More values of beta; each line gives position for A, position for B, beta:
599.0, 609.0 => -0.07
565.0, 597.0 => 0.04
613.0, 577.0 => 0.04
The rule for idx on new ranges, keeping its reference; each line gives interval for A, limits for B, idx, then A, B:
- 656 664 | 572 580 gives -98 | -170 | 27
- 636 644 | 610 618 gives -15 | -11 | 18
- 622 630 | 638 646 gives 15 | 16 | -15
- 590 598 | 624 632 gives 9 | 24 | 6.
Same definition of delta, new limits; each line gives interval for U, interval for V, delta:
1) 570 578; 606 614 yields -10.9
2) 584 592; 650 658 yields -77.1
